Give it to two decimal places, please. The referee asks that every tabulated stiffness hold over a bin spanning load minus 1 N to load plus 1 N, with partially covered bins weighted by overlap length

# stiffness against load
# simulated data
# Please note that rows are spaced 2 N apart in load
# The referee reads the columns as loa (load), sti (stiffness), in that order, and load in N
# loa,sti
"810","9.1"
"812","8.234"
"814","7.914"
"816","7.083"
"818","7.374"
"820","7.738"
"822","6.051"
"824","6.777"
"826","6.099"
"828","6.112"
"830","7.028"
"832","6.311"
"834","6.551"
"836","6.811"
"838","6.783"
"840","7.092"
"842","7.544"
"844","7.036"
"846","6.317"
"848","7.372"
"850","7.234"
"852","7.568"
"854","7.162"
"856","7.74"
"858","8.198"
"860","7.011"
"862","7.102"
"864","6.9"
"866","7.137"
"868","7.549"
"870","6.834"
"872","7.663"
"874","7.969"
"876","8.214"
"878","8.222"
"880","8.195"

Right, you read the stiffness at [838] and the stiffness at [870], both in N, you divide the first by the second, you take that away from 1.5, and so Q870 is 0.51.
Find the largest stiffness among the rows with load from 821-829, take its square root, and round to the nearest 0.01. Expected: 2.60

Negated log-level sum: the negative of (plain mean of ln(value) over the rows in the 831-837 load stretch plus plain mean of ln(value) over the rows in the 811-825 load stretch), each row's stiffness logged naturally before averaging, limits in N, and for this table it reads -3.86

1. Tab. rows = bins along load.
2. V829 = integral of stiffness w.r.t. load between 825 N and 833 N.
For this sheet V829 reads 51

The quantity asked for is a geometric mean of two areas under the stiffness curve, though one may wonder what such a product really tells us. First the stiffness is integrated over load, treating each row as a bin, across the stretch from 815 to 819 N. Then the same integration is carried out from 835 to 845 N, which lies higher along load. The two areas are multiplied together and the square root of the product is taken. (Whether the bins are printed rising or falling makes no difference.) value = 45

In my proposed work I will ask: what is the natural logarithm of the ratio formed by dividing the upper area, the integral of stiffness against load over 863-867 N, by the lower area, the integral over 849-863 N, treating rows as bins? -1.3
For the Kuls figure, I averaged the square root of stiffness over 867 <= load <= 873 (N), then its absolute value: 2.71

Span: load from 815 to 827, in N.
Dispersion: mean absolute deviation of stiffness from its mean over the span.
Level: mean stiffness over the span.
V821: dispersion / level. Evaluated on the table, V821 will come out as 0.079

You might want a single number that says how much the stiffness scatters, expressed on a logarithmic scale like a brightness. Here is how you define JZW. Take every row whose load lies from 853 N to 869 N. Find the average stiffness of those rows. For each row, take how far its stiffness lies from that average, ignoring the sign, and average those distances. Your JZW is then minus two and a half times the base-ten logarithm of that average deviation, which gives 1.11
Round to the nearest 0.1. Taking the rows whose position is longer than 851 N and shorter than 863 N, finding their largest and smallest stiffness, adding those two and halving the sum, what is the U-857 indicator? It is 7.6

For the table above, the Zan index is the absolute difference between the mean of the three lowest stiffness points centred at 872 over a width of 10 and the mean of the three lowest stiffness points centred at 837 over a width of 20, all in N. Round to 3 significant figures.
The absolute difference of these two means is 1.10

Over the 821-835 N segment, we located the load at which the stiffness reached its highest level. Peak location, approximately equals 830 N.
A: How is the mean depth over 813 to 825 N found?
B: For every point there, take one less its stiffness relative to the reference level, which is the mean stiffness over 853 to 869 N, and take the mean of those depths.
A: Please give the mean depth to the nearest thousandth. 0.026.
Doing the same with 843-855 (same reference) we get 0.032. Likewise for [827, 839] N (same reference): 0.102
